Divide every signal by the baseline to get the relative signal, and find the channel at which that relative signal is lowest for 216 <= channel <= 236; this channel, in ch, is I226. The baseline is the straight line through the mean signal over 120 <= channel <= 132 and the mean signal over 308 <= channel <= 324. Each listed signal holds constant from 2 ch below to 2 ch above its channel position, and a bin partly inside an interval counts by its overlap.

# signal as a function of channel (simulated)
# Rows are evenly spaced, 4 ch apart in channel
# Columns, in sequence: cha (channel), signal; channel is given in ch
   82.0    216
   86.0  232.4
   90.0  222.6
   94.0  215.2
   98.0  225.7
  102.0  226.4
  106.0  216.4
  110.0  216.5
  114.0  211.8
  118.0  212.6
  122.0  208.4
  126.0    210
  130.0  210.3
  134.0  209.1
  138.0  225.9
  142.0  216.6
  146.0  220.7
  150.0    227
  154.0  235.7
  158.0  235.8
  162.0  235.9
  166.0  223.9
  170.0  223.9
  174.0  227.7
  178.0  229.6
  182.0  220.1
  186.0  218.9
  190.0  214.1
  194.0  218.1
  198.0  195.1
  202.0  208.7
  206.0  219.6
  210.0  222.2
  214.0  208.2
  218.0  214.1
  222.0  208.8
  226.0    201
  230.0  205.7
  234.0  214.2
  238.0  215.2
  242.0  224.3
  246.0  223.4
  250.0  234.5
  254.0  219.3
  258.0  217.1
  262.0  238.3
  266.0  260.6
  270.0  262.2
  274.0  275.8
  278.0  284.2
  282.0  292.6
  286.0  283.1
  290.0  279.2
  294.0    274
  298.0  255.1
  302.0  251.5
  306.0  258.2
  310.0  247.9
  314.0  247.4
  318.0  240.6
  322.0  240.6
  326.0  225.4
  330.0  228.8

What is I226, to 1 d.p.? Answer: 226.0 ch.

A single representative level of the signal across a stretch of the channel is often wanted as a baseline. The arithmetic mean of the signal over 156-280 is 226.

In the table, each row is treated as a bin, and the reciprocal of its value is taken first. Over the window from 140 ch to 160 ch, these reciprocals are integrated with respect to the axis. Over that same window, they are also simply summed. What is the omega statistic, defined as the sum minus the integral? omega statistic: -0.0661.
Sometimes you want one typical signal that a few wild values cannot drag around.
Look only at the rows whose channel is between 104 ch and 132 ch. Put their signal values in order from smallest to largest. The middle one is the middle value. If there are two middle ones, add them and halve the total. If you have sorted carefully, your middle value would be 212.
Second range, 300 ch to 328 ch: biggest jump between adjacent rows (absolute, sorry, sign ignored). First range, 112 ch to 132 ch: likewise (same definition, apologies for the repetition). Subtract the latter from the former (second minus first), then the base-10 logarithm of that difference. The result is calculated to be 1.0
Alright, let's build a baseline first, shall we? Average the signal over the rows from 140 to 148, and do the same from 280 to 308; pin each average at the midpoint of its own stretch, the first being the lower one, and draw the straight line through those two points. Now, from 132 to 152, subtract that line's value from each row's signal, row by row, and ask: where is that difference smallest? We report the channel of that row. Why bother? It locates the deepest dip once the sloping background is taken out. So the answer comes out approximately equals 134.0 ch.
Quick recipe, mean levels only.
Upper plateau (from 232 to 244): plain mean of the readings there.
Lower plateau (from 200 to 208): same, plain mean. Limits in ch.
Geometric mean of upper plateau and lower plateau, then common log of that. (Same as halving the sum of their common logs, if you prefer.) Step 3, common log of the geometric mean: 2.33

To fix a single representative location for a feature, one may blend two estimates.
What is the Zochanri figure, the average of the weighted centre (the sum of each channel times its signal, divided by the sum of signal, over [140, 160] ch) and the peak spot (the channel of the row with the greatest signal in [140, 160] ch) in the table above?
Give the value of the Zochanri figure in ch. 154.1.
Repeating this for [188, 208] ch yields 202.0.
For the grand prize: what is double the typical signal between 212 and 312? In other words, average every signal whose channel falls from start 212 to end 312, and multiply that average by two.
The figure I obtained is 484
